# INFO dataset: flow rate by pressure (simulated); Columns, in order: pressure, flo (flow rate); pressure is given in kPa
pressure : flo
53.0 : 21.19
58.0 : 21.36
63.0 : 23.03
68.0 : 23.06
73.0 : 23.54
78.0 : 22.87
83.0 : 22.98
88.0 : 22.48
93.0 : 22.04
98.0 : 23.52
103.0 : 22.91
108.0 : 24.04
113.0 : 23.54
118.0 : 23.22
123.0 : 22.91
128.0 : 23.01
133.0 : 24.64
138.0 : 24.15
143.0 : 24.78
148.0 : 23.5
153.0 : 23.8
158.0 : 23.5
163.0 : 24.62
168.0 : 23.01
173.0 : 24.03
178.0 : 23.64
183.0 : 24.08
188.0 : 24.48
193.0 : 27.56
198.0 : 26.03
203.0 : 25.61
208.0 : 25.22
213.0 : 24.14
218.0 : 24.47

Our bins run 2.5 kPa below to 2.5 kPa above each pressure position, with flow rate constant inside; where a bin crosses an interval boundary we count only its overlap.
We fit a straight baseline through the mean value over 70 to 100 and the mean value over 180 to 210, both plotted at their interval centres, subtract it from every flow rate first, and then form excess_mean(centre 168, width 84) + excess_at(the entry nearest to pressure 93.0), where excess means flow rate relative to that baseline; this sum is -1.4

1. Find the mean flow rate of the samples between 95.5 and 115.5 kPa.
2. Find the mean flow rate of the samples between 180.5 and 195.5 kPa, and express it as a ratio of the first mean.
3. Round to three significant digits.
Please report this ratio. 1.08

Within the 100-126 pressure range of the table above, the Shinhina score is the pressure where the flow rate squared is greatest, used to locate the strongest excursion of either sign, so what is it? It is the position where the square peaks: 108.0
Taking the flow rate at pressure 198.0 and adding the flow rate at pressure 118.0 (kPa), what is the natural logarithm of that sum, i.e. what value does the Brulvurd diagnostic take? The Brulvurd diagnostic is 3.90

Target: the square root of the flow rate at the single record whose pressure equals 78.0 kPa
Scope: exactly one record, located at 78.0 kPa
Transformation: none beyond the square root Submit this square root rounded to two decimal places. 4.78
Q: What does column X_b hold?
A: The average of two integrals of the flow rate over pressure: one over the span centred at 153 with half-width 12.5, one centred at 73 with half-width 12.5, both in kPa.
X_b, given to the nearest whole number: 589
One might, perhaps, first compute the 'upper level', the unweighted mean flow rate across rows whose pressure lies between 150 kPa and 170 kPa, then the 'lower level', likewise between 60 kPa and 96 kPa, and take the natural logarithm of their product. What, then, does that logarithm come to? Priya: 6.30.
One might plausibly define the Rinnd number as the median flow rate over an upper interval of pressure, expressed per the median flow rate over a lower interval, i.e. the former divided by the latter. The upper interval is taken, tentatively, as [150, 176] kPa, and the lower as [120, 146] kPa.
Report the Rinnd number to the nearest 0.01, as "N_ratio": 0.99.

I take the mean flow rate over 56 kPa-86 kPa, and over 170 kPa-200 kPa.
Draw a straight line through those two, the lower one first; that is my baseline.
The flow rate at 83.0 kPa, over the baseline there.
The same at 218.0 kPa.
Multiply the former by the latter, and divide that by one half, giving 1.91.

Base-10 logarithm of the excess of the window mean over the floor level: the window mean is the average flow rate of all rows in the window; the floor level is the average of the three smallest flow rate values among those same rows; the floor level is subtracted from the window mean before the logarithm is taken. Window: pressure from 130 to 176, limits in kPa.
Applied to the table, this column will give -0.2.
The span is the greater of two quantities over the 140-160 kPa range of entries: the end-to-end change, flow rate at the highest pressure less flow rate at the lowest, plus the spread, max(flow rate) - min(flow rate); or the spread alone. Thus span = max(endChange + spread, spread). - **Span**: 1.3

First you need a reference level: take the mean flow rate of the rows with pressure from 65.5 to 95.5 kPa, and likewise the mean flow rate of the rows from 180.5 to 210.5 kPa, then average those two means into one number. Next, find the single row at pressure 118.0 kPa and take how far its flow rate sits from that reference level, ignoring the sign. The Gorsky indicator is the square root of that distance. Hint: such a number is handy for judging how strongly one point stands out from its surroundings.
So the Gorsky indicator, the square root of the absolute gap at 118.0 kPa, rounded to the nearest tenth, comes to 1.0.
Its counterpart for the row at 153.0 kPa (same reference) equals 0.6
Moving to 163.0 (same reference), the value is 0.7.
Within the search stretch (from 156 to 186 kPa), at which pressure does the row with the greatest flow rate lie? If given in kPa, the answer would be 163.0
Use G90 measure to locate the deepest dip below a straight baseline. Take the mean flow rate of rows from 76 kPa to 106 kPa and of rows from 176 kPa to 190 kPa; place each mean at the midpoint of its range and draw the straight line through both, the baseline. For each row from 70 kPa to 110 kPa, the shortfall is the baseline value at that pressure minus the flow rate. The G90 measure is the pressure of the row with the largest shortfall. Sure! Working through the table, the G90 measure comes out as 93.0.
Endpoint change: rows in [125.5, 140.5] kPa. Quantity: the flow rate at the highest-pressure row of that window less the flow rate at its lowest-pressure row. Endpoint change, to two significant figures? 1.1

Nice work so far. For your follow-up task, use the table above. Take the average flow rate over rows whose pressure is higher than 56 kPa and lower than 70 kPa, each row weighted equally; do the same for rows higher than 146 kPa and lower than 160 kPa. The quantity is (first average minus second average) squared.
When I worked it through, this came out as 1.2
